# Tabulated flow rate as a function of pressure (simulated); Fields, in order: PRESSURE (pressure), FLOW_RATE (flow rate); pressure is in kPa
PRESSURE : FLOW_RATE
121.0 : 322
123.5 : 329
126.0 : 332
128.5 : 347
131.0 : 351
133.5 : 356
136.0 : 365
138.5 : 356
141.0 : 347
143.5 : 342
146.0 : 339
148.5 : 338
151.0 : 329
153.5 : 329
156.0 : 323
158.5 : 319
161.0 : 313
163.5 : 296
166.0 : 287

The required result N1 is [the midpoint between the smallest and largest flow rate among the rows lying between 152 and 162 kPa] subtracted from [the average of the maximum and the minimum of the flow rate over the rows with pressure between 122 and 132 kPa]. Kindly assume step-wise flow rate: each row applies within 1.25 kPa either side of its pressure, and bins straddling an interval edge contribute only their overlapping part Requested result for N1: 19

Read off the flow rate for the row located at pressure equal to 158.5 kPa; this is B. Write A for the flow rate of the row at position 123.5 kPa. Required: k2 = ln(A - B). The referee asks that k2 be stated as 2.3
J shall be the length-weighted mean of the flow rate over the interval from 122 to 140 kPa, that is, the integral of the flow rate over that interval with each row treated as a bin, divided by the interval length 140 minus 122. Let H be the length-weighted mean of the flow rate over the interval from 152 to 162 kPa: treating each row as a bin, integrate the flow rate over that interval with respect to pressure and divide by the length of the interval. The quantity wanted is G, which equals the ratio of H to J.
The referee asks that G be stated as 0.92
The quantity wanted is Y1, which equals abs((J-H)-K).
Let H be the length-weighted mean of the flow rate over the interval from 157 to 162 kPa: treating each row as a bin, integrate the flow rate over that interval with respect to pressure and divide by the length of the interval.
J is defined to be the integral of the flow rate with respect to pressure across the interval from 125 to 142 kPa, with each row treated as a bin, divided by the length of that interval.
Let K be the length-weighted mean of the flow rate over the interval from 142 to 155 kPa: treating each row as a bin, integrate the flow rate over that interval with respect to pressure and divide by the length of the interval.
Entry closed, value 301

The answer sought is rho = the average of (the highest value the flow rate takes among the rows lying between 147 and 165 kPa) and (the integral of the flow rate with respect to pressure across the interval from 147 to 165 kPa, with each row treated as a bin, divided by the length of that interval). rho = 329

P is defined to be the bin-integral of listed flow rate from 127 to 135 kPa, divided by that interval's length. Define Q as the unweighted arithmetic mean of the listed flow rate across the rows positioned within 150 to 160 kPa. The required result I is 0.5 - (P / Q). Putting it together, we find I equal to -0.58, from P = 351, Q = 325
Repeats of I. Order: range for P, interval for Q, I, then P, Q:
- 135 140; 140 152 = -0.56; 360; 339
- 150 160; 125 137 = -0.43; 325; 350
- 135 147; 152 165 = -0.61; 350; 316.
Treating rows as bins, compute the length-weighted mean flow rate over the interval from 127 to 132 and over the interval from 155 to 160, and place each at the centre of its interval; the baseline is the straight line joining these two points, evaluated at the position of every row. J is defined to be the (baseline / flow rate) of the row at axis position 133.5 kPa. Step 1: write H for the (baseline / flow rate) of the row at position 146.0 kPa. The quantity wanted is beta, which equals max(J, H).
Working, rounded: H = 0.979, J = 0.97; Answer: 0.98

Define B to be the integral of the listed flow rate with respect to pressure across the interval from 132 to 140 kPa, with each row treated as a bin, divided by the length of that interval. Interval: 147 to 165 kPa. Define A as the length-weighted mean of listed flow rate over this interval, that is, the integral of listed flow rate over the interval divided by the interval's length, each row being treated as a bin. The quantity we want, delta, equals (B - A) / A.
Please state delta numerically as 0.12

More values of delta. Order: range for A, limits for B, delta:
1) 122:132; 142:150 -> 0.00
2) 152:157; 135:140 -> 0.10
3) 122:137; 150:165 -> -0.08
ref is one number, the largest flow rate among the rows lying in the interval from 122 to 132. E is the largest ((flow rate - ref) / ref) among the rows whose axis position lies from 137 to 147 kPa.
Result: 0.01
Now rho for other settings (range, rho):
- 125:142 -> 358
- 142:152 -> 340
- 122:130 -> 342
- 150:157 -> 328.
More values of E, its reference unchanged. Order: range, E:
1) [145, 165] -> -0.03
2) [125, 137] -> 0.04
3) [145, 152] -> -0.03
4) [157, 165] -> -0.09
